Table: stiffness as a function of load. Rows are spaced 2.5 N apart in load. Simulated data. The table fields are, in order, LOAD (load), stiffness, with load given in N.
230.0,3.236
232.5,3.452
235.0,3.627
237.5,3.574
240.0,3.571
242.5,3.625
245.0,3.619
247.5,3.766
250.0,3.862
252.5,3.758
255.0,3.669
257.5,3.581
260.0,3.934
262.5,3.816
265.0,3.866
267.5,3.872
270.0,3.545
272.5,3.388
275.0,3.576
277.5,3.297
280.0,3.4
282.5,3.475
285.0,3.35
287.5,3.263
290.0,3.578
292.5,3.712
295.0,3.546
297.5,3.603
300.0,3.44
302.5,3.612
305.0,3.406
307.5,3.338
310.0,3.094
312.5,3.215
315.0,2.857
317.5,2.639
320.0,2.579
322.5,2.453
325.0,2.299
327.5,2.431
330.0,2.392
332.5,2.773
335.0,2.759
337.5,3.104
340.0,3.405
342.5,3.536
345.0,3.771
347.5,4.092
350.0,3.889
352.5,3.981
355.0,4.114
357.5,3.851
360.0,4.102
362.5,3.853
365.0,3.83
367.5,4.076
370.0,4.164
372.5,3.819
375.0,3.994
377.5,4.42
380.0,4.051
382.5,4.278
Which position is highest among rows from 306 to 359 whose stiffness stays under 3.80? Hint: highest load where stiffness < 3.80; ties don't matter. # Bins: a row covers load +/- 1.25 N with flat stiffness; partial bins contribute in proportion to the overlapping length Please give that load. 345.0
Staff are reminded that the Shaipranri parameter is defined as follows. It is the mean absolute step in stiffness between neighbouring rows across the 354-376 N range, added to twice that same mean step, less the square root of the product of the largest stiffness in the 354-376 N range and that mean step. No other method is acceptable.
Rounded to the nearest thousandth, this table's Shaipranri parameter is -0.309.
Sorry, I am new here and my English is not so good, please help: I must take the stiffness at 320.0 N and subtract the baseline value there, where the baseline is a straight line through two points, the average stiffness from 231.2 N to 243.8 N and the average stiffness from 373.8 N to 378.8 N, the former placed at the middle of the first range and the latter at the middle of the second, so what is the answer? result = -1.4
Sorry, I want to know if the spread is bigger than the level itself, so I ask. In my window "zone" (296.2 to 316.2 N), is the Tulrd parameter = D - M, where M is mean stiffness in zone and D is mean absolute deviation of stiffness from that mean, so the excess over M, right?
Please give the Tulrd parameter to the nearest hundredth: -3.12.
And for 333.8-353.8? -3.20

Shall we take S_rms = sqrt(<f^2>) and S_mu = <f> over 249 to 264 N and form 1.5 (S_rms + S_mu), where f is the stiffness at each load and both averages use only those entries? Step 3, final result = 11.3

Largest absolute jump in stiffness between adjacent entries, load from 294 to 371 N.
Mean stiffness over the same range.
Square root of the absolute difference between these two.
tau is 1.73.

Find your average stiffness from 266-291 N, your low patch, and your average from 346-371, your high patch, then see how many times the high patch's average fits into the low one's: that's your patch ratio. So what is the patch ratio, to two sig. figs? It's 0.87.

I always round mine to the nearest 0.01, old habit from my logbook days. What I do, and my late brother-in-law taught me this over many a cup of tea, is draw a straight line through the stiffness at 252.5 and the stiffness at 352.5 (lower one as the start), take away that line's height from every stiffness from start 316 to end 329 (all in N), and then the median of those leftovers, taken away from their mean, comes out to 0.03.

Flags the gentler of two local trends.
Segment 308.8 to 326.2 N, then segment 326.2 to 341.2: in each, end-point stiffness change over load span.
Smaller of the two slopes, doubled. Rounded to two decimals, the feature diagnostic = -0.11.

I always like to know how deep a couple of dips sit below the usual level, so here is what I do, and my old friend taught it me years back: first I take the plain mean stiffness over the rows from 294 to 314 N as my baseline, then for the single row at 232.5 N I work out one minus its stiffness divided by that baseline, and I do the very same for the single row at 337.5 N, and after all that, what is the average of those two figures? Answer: 0.04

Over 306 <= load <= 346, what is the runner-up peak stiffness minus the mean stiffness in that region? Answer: 0.62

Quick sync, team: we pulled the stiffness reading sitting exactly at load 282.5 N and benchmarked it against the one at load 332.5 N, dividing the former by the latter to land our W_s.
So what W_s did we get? 1.25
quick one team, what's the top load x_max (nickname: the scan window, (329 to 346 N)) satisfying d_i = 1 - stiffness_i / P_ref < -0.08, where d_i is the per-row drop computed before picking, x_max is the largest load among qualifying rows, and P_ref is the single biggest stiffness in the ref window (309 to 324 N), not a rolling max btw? 345.0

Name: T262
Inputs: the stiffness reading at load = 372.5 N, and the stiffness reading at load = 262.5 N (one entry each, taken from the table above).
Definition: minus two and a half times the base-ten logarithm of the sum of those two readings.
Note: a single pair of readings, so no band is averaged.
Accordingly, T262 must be -2.21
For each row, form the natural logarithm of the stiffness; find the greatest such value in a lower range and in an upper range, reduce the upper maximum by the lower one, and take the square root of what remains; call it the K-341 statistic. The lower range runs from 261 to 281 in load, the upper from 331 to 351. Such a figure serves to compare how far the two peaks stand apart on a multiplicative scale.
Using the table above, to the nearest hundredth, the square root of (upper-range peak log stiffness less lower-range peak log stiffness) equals 0.24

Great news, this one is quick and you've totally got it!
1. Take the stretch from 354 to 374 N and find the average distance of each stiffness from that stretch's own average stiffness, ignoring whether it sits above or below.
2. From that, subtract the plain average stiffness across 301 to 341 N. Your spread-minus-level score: -2.76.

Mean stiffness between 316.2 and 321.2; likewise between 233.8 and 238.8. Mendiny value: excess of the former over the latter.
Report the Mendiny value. -0.99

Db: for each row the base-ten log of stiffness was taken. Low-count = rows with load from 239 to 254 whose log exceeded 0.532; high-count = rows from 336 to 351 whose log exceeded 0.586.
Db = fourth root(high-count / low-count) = 0.76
